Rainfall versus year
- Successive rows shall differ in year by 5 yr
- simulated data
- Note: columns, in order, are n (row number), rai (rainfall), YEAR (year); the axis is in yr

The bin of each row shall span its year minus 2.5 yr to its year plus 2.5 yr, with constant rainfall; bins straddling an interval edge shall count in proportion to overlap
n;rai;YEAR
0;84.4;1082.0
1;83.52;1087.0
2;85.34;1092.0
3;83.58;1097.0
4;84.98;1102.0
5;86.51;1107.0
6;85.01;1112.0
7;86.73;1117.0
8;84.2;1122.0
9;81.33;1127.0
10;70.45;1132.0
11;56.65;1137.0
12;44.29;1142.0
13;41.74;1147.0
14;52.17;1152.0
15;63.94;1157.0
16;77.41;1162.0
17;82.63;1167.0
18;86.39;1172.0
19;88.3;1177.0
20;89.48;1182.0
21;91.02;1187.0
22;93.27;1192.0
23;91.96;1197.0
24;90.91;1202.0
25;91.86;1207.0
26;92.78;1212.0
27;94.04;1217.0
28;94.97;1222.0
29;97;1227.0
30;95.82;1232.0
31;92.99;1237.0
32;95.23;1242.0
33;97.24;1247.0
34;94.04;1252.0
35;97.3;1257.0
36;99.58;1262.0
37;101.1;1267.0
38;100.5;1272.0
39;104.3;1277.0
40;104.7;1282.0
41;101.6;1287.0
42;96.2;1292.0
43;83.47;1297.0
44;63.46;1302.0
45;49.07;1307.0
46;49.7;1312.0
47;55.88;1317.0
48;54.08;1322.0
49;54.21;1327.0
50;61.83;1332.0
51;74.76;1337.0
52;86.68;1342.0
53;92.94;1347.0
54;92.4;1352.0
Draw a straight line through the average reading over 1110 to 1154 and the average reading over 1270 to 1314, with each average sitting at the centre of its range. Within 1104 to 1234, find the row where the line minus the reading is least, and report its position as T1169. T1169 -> 1107.0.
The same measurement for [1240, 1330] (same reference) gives 1277.0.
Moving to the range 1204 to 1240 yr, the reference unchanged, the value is 1227.0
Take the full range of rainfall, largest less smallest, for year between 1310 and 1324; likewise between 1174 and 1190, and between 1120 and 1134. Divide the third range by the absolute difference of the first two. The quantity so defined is 4.0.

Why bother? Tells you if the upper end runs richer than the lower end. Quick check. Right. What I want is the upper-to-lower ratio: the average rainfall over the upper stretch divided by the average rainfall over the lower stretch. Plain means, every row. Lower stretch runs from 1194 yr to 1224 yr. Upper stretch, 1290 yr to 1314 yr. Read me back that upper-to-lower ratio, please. 0.7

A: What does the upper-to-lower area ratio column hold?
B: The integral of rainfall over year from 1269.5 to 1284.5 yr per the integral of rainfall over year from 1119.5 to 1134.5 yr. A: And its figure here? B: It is 1.31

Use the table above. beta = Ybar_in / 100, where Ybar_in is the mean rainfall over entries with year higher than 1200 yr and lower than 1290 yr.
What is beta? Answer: 0.97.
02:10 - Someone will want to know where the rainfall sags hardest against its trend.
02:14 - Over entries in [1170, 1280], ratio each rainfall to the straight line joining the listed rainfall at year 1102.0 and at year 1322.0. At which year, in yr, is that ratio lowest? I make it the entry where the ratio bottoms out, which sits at 1172.0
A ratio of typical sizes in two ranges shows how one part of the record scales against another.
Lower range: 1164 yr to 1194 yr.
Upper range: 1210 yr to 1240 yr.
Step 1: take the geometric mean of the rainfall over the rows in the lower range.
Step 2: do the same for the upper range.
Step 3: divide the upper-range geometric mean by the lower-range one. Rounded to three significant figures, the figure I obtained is 1.07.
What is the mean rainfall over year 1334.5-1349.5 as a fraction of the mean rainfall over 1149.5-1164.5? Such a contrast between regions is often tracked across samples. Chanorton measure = 1.3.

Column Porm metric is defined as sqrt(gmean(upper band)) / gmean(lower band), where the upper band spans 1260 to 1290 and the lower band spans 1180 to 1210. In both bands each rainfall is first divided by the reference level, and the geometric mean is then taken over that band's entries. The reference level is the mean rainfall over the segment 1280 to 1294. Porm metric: 1.1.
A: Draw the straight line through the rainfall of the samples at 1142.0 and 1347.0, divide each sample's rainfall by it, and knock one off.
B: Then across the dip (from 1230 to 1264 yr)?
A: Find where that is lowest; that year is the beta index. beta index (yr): 1252.0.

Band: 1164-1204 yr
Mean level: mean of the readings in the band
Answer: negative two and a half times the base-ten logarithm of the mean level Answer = -4.9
